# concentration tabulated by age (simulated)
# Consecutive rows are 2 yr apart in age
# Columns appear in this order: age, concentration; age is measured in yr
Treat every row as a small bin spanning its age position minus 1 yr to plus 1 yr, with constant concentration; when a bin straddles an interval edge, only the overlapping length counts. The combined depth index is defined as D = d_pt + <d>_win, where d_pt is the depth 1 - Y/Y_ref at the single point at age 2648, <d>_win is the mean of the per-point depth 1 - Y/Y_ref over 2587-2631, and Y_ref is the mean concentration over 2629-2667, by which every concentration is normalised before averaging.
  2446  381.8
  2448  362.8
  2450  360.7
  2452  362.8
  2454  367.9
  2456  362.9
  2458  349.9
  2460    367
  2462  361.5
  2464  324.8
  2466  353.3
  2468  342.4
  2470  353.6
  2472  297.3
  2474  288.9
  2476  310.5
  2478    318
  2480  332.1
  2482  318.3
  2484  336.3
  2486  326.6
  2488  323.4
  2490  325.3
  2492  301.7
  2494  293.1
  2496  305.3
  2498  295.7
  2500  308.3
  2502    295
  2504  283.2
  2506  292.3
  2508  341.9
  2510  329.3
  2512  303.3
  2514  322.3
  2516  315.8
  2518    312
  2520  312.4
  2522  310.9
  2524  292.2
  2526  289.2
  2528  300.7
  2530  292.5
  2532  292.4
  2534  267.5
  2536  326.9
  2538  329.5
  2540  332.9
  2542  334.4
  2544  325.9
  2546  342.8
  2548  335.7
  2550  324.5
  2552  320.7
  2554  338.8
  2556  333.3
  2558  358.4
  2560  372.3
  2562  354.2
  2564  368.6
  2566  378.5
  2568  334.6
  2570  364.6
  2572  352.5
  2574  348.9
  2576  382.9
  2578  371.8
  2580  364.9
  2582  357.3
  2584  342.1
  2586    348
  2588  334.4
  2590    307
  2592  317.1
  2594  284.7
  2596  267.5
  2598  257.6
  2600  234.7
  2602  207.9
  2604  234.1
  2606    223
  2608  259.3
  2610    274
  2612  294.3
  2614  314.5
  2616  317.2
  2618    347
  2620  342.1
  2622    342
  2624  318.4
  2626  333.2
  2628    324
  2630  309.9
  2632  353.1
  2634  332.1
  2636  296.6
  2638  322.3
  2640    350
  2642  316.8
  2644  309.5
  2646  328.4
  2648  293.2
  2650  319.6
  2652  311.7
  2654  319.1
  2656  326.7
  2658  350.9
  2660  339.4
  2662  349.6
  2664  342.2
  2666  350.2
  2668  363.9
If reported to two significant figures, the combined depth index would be 0.21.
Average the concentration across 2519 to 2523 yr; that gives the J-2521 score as 312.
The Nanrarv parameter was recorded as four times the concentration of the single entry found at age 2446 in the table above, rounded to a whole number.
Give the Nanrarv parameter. 1527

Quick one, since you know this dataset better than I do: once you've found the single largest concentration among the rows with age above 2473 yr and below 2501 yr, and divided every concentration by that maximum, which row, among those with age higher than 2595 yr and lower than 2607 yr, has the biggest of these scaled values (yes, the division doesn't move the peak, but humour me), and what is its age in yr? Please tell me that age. 2596 yr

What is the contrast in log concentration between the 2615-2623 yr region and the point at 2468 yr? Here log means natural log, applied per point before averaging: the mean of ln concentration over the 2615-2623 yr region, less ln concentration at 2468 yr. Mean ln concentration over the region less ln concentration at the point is -0.016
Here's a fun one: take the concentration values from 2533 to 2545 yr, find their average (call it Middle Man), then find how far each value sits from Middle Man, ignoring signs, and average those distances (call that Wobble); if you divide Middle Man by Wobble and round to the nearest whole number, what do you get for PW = 18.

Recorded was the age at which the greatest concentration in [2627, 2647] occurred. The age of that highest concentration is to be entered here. 2632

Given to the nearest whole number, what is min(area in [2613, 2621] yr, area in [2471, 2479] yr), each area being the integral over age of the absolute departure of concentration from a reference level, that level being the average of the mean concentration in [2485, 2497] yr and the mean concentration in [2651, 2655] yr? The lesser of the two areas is 99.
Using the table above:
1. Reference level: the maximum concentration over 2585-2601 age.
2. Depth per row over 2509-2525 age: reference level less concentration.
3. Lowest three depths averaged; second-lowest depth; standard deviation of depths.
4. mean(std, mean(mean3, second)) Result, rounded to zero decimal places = 18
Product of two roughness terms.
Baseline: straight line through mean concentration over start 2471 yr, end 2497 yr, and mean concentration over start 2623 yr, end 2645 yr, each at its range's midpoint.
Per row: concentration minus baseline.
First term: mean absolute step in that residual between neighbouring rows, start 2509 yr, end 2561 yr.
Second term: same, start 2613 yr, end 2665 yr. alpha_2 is 217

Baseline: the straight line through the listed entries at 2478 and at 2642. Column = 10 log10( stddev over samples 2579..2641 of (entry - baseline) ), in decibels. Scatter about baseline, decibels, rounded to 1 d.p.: 16.3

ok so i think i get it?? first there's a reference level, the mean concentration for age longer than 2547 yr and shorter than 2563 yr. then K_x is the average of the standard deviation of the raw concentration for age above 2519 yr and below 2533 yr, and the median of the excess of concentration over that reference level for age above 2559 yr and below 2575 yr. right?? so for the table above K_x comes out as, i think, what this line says 13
